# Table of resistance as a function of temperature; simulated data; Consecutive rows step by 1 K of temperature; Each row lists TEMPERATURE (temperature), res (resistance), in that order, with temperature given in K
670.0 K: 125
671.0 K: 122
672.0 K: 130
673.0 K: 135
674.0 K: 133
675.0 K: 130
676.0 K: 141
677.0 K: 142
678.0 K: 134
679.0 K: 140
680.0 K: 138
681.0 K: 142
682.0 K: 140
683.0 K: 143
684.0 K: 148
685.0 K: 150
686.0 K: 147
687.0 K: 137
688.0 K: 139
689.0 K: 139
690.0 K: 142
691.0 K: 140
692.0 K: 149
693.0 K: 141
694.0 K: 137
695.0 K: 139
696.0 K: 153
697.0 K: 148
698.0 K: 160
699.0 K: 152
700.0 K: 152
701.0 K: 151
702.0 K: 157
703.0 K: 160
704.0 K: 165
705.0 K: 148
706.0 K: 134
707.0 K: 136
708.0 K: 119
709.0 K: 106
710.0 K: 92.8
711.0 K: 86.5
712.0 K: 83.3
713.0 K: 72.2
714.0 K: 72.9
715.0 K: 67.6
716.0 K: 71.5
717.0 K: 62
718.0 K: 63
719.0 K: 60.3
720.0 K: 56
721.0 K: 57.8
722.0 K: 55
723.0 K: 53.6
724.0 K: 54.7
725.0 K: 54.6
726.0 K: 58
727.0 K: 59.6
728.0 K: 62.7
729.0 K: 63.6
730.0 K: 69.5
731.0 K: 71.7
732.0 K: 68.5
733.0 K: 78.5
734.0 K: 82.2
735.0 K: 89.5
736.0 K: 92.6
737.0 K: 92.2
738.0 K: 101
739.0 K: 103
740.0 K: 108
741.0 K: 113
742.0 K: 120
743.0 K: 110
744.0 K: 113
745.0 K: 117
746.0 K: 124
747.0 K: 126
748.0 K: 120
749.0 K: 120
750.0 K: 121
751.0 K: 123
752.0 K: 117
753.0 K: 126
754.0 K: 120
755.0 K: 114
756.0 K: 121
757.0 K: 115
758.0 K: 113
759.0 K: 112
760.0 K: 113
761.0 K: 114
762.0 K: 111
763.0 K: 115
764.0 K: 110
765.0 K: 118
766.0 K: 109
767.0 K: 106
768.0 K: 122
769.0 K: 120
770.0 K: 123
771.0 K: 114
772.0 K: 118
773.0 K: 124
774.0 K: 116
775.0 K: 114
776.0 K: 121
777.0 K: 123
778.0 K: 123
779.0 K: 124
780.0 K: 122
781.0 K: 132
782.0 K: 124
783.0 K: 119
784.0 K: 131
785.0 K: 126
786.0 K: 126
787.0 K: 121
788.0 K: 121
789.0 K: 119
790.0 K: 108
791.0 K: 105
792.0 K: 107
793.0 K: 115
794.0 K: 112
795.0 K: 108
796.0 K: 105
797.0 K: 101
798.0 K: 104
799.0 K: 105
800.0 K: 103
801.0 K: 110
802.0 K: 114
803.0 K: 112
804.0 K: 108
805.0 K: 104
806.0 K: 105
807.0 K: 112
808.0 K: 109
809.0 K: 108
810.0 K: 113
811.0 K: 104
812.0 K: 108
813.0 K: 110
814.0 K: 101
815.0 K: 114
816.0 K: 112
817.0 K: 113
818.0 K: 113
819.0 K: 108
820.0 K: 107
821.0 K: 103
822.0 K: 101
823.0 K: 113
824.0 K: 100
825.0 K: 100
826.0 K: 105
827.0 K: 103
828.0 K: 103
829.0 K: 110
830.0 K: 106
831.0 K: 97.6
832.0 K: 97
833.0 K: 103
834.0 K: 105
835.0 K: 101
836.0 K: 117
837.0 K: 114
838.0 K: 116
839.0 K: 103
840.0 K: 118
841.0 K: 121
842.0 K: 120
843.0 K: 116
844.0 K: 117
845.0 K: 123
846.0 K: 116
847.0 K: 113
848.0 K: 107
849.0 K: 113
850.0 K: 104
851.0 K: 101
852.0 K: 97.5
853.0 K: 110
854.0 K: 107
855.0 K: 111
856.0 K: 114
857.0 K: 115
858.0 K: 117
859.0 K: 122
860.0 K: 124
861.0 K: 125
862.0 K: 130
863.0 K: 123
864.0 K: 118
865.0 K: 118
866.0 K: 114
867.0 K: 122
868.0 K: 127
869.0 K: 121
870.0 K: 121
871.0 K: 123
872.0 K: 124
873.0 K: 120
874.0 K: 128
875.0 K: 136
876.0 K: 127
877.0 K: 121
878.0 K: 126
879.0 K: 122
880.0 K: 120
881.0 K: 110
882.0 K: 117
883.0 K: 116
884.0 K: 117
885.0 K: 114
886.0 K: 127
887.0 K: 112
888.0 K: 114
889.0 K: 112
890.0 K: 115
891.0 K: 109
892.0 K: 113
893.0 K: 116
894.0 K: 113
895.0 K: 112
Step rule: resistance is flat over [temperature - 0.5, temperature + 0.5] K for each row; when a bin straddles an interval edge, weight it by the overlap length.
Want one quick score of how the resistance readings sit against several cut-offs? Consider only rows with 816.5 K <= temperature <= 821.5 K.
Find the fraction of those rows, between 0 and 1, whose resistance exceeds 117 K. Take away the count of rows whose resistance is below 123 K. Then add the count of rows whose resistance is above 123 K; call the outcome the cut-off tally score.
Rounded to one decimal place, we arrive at -5.0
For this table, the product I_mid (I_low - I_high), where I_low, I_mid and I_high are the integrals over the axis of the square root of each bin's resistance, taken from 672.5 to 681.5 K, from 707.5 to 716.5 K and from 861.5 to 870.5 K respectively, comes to 515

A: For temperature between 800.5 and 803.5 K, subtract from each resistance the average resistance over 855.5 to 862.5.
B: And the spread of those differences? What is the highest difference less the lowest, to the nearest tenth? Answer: 4.0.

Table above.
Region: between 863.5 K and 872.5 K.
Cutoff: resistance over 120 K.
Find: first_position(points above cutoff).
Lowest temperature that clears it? 867.0 K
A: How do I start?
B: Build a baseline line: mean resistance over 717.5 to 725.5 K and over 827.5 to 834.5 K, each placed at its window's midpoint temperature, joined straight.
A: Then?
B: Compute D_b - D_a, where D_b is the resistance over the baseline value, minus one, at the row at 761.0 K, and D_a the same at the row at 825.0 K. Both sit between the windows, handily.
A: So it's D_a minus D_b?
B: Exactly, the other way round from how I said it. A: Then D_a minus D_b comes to -0.6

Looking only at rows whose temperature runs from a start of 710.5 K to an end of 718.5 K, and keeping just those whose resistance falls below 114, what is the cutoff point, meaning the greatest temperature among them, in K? 718.0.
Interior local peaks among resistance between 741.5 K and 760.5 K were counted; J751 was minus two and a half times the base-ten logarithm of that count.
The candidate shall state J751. -1.51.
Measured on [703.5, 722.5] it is -1.75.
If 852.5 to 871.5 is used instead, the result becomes -0.75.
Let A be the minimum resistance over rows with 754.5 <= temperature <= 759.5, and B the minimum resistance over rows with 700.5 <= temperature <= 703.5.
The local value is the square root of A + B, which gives 16.2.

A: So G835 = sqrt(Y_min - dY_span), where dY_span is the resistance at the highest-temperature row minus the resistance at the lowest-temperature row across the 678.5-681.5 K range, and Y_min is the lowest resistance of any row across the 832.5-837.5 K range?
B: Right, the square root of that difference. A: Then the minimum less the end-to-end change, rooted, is 9.9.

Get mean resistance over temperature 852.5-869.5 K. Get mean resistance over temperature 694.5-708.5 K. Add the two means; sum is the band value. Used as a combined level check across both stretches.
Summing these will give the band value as 267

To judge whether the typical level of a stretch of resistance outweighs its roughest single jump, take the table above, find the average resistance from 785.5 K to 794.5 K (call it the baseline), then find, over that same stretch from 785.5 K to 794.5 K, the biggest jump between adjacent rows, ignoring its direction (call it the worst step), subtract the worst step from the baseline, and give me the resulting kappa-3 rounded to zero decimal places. 104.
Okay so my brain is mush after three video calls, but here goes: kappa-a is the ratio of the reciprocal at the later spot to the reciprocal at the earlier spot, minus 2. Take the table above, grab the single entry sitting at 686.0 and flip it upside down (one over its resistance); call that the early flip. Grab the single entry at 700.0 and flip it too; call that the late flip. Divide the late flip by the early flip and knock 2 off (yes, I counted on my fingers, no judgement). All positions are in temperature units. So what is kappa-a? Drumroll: -1.0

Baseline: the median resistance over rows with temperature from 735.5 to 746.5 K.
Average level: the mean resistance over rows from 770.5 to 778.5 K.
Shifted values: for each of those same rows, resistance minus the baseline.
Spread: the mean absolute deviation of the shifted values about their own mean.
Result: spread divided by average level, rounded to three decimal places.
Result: 0.030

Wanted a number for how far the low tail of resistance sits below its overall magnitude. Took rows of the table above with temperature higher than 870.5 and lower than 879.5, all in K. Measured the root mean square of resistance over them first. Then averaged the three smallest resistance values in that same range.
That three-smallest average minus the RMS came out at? -4.3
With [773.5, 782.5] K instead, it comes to -5.2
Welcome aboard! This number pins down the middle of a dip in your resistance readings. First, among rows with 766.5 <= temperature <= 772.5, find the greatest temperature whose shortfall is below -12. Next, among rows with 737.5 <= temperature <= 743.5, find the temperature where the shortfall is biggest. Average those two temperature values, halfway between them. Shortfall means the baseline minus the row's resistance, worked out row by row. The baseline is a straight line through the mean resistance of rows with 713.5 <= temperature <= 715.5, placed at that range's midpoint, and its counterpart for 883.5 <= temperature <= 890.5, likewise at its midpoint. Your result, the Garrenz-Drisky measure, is 755.0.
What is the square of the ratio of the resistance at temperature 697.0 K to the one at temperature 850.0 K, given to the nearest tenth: 2.0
